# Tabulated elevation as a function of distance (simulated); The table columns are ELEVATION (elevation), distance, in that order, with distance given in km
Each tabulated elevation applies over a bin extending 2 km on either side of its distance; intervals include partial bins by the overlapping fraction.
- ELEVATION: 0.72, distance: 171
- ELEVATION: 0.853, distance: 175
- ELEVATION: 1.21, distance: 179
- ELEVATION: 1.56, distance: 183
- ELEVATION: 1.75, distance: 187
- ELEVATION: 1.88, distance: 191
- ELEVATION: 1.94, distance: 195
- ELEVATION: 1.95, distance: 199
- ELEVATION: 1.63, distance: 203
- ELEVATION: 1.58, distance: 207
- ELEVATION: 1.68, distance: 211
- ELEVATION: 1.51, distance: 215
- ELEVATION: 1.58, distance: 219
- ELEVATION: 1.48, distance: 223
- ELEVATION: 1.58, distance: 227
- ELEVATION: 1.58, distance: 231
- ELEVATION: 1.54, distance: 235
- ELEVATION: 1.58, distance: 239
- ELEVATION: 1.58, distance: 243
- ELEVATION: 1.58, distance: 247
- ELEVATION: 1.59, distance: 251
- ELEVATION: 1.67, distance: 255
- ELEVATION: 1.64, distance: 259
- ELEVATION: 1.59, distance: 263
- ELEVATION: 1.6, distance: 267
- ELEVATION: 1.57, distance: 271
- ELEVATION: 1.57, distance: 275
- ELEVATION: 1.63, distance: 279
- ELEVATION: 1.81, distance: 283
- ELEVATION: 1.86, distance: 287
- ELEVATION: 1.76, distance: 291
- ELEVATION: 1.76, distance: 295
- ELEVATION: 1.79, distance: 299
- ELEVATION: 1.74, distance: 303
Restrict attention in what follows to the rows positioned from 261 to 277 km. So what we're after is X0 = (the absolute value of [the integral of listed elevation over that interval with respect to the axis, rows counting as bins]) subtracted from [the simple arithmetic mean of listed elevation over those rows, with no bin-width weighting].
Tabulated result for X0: -23.7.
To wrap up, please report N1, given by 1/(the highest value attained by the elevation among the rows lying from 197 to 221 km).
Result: 0.513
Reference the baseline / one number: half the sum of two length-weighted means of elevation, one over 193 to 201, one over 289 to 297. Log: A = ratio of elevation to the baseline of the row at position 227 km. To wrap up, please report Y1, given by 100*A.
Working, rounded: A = 0.853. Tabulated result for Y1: 85.3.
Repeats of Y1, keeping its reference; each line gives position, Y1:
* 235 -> 83.1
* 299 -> 96.6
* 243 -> 85.3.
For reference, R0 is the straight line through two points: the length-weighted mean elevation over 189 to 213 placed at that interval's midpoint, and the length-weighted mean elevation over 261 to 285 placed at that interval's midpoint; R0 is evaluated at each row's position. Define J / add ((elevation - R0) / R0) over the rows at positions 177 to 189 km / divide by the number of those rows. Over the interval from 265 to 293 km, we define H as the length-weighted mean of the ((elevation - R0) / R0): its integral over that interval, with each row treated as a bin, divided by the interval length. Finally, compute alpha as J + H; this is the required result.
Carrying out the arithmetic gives -0.12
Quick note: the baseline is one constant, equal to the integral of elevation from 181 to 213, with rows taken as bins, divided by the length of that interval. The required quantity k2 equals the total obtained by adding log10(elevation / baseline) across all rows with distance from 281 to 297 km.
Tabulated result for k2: 0.05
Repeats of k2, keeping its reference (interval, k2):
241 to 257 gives -0.15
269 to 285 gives -0.11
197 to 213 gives -0.04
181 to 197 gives 0.03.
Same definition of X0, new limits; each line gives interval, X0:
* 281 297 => -27.0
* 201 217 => -24.0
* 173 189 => -20.1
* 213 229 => -23.1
